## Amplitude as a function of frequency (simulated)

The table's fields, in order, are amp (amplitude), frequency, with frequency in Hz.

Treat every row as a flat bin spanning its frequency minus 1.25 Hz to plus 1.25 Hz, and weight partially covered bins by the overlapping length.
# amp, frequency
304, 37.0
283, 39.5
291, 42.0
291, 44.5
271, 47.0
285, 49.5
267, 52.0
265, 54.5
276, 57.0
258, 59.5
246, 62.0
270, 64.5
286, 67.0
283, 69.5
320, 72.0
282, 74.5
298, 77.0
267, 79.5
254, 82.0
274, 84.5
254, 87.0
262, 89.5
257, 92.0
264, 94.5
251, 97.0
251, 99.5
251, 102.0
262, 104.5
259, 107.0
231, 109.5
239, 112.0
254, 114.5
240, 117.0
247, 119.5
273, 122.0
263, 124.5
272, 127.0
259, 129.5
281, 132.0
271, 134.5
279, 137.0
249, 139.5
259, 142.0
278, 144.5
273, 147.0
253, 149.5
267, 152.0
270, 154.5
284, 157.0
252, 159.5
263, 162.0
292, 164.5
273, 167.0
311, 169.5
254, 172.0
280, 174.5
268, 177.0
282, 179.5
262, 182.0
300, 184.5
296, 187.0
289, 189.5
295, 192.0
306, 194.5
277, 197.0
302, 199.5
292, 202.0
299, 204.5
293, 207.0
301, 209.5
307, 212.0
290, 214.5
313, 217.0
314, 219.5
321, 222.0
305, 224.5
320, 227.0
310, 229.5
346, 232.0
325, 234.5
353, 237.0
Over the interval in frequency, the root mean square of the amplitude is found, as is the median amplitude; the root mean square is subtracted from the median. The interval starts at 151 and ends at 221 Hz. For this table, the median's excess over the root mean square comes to 3.6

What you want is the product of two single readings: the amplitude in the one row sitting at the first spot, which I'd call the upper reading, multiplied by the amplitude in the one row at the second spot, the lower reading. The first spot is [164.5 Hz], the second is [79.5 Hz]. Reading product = 77964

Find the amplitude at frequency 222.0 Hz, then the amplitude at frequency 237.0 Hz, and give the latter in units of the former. 1.10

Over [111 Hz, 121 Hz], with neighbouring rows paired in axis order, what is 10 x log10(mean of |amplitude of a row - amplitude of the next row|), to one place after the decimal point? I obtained 10.8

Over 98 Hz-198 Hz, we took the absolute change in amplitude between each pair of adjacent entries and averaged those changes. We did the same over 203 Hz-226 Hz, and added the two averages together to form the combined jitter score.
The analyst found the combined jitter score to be 27.2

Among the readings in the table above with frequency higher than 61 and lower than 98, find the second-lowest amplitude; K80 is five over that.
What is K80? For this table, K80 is 0.0199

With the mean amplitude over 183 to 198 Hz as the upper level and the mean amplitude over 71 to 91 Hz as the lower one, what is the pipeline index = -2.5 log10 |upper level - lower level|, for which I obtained -3.1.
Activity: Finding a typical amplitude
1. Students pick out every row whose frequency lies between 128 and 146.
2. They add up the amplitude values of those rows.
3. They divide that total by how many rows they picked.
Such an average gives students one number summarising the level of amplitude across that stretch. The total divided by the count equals 268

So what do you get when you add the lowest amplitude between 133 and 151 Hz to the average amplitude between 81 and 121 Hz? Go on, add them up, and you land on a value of 502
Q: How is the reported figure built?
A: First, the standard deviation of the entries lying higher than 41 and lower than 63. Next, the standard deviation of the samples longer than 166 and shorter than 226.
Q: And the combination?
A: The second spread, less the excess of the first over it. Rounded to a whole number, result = 19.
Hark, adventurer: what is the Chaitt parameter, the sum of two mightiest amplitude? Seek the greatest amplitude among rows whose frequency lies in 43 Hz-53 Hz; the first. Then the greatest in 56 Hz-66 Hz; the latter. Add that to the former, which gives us 567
